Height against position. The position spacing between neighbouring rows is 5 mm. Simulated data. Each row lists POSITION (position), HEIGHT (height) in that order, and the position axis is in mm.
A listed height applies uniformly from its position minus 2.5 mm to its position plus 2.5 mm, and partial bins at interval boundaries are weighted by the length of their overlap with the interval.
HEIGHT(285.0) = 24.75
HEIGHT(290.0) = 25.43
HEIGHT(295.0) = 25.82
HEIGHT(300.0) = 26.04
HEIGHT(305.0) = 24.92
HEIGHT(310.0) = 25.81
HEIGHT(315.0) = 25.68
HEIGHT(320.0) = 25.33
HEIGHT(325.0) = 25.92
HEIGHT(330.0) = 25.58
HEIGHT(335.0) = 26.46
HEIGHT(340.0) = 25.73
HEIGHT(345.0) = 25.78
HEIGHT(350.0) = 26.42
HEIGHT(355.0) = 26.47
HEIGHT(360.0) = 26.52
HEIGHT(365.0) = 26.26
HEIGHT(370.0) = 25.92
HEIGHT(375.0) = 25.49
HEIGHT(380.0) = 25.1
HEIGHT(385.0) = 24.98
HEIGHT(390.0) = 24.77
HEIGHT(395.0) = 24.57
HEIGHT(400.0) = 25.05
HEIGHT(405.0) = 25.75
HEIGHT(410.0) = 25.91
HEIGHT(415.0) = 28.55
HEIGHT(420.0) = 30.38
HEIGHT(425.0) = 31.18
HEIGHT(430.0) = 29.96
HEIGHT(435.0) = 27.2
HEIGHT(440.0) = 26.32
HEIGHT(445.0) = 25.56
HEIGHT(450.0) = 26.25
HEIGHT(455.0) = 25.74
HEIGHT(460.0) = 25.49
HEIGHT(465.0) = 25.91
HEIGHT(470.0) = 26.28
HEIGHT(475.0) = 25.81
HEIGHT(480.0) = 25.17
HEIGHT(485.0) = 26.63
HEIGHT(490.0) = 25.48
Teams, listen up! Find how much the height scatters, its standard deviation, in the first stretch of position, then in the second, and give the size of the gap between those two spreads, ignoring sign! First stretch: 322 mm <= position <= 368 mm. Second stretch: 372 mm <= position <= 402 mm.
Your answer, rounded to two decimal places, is 0.06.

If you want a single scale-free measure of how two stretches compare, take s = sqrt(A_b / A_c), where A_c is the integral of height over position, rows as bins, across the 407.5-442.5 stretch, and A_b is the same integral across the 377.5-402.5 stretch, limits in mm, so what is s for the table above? 0.8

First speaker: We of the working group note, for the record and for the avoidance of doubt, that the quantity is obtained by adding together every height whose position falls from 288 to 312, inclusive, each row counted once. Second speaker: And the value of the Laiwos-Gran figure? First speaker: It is 128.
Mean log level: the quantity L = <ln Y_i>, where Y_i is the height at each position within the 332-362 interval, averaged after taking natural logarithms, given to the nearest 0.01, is 3.27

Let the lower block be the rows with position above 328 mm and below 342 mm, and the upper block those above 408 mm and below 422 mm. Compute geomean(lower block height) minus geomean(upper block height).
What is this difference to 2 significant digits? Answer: -2.3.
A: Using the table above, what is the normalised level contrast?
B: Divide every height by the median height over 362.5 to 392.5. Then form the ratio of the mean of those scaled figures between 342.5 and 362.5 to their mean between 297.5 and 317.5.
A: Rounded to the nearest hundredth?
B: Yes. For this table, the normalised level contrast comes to 1.03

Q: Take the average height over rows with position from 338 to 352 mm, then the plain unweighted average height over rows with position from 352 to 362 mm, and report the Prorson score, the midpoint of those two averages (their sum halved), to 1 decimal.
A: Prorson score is 26.2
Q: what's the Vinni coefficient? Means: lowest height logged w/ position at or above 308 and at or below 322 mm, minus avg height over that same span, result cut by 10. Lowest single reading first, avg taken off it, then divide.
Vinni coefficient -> -0.028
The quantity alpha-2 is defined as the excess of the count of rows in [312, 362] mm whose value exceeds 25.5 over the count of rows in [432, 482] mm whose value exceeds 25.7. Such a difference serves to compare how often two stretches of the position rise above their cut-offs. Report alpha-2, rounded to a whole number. 2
